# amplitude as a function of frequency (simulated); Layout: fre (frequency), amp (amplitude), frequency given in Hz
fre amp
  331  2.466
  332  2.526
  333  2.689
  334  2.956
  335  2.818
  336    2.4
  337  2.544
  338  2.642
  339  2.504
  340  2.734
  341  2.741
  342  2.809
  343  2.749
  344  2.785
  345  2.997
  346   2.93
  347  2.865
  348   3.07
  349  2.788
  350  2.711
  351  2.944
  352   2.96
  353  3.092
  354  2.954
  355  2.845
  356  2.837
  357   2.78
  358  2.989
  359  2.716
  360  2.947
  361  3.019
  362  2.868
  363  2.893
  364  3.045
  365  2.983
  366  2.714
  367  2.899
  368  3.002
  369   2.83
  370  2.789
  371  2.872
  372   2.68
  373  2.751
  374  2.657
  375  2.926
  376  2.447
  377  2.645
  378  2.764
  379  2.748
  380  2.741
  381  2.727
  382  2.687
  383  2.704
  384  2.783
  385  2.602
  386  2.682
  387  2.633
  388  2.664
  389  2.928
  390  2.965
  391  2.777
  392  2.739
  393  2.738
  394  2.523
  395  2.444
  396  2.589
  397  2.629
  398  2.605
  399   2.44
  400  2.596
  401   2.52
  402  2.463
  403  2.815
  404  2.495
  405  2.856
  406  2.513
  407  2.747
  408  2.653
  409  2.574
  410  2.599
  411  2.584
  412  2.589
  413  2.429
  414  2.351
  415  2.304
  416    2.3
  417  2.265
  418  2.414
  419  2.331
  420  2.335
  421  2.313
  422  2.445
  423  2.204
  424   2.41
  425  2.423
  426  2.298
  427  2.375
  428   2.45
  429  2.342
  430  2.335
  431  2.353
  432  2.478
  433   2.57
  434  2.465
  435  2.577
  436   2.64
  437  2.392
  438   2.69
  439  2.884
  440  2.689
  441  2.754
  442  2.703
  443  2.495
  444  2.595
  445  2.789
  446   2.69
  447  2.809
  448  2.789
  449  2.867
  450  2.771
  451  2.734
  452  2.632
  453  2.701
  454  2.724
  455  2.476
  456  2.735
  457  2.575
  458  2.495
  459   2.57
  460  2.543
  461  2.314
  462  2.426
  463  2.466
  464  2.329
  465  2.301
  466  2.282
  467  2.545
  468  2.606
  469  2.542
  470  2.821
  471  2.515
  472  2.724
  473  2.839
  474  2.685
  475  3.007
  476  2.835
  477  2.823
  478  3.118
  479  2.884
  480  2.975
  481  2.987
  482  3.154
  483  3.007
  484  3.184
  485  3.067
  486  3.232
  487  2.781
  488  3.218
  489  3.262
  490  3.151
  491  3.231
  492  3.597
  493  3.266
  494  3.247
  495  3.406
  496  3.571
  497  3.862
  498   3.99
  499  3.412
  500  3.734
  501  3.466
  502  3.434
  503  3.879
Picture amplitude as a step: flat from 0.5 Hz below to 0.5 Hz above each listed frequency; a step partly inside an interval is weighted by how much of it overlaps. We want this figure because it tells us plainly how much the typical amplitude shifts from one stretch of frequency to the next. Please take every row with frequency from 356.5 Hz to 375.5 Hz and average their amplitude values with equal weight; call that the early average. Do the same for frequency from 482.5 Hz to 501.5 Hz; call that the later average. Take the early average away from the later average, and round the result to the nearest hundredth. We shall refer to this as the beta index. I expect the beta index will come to 0.49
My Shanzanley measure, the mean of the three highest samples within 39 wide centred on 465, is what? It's 3.15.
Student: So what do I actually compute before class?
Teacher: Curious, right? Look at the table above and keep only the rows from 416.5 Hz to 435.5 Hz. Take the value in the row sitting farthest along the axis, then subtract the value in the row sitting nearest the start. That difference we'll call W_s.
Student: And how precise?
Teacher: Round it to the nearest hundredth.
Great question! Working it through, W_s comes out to 0.31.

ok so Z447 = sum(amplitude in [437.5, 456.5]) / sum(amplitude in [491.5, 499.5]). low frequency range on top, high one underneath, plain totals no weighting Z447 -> 1.8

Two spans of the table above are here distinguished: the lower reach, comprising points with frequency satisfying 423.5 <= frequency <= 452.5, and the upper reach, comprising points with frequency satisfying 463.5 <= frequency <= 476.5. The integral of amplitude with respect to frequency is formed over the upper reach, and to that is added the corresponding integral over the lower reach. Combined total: 109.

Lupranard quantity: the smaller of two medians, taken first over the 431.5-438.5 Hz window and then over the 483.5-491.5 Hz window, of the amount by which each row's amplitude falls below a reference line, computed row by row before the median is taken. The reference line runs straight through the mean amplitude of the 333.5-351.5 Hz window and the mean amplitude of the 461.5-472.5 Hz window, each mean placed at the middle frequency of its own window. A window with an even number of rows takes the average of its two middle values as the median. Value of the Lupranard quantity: -0.74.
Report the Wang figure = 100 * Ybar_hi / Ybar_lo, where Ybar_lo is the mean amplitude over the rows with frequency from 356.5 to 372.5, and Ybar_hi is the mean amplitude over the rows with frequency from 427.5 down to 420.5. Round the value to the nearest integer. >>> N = 82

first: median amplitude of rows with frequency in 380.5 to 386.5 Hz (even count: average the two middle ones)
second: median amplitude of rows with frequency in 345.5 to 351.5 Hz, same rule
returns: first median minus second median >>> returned -0.20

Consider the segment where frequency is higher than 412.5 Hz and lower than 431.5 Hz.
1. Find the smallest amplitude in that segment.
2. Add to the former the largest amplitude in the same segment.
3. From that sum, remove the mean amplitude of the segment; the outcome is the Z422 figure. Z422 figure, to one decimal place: 2.3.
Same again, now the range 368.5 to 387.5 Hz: 2.7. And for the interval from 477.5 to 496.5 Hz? 3.2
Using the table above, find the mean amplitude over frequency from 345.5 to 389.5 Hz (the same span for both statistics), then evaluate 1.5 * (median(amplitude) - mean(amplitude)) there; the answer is -0.02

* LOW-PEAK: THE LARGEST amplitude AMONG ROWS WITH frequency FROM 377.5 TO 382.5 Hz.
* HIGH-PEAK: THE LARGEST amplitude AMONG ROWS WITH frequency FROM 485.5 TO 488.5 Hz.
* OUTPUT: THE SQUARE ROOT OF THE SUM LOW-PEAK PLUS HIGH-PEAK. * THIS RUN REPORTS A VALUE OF 2.45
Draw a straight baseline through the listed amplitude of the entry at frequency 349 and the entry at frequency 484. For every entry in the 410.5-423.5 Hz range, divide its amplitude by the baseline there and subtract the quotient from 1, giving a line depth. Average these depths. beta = 0.21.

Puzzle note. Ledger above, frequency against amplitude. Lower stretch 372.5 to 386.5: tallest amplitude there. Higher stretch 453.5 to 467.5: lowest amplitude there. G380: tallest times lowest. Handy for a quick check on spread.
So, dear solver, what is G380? 6.68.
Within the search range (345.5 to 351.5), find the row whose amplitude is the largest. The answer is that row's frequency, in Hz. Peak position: 348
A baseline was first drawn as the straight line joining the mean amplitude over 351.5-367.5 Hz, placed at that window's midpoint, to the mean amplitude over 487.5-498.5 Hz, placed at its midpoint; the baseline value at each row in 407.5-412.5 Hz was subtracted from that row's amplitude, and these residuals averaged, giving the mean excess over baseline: -0.51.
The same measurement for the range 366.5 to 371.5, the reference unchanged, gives -0.07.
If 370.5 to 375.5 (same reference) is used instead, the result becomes -0.18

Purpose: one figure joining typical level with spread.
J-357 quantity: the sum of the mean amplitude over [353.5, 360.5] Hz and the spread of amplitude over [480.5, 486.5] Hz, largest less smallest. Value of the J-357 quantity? 3.11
